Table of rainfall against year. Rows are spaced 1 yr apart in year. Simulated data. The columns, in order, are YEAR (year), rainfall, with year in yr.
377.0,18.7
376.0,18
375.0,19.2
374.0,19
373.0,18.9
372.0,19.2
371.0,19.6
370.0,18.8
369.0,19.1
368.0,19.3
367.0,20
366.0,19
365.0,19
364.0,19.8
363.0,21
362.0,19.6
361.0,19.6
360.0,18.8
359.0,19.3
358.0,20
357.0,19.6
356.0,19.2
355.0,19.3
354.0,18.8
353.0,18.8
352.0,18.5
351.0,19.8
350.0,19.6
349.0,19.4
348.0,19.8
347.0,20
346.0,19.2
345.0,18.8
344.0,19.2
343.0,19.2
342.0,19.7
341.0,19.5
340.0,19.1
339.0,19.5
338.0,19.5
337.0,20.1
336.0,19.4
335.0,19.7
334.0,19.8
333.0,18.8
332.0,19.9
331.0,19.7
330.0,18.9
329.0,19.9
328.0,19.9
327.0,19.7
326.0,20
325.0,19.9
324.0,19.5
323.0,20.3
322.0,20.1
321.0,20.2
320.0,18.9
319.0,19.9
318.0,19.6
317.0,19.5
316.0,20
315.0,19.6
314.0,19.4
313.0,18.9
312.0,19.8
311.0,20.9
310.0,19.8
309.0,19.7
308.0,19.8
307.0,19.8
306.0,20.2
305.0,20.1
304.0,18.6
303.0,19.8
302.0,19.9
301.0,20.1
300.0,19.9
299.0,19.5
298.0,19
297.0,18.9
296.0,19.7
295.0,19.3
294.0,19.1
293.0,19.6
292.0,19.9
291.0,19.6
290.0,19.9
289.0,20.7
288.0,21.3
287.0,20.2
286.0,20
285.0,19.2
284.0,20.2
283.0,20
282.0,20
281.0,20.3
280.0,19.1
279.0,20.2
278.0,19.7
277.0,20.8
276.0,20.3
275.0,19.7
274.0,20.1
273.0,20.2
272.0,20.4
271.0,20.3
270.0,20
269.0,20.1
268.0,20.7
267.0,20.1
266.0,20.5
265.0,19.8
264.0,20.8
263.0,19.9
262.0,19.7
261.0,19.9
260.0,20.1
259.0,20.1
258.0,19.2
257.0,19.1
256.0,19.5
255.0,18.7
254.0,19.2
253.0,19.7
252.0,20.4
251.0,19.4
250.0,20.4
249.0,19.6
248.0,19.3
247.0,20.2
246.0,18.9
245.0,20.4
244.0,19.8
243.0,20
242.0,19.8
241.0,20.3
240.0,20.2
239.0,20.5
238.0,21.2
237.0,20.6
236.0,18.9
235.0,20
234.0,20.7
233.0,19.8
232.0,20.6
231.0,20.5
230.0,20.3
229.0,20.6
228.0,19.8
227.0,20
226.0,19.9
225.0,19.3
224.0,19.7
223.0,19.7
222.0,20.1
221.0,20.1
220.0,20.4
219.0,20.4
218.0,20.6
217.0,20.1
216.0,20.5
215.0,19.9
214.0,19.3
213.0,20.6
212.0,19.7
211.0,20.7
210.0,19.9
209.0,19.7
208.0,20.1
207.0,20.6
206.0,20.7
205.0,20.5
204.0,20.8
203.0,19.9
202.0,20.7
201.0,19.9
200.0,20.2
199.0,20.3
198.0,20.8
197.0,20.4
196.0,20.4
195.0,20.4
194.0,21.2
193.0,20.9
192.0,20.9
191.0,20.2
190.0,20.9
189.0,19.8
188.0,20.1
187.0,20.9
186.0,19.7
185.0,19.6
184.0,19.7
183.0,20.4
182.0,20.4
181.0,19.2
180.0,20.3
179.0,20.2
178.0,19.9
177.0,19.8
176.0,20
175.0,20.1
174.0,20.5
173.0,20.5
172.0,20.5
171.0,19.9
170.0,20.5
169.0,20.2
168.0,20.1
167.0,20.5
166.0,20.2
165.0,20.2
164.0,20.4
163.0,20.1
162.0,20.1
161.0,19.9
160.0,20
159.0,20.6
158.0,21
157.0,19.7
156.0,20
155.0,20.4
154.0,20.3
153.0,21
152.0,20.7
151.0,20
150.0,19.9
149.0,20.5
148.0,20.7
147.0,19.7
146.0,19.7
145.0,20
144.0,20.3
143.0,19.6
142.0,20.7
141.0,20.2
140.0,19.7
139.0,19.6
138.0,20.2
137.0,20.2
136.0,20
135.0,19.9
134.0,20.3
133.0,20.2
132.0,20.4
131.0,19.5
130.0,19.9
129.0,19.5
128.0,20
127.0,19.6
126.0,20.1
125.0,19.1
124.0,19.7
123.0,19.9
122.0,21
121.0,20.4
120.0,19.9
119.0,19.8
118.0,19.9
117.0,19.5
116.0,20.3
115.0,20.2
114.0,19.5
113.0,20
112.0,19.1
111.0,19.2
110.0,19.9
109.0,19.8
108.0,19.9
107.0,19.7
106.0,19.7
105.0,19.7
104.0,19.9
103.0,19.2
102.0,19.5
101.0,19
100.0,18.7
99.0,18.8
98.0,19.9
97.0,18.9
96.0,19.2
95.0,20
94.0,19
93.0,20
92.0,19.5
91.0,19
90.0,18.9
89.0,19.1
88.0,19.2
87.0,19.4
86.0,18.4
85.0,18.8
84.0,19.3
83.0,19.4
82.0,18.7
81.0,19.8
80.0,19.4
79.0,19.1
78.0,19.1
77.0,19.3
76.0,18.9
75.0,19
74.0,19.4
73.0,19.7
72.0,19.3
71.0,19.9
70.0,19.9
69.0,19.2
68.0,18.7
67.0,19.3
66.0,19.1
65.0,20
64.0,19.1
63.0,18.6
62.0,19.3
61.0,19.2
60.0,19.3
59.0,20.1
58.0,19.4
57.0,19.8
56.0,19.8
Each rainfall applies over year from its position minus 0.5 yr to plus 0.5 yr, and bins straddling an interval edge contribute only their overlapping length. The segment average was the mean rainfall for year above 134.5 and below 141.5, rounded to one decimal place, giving 20.0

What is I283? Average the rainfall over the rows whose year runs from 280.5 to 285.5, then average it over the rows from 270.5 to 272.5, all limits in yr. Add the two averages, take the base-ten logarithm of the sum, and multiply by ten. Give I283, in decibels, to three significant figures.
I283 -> 16.1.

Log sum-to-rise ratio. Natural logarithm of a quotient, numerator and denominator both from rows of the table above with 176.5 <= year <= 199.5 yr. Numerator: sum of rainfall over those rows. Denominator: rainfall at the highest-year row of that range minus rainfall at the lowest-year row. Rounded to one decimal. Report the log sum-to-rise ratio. 6.8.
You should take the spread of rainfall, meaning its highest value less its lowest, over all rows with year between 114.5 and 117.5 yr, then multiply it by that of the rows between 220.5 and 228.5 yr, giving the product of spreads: 0.64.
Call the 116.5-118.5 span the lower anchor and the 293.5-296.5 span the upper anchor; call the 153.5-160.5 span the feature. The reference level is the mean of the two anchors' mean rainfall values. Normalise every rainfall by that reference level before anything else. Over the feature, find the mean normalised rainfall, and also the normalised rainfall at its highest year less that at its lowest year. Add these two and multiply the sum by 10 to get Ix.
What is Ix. 10.2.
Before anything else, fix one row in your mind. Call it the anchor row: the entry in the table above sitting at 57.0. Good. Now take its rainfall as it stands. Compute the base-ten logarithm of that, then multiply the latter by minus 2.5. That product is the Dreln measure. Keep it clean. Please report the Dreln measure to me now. -3.24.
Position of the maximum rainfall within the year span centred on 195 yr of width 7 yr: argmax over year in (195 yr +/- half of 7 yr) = 194.0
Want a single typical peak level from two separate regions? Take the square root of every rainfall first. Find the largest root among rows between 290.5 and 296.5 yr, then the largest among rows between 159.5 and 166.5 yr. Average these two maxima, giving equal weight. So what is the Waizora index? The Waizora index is 4.49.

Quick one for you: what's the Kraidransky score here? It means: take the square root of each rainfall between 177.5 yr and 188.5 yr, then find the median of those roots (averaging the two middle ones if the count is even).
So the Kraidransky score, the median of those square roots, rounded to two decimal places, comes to 4.48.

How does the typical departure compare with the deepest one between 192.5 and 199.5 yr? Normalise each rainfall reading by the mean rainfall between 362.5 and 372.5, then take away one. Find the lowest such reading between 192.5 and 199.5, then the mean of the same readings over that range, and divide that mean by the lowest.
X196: 1.4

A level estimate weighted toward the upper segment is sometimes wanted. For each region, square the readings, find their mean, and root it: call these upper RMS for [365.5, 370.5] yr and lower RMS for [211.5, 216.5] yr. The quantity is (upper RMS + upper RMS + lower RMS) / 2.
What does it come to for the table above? 29.2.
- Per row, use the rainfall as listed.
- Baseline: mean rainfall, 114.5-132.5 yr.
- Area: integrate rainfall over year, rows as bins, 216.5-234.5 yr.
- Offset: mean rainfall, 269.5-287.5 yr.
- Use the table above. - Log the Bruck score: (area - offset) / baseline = 17.2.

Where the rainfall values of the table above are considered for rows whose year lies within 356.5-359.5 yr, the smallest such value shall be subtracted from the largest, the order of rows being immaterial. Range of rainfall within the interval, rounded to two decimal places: 0.70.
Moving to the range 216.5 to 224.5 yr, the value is 0.90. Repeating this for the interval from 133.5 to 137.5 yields 0.40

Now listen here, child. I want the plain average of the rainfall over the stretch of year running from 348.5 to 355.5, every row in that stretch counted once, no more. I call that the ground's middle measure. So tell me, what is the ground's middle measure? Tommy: 19.2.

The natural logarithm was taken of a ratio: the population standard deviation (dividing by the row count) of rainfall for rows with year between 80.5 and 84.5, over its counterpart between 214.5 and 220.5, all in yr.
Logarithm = 0.5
